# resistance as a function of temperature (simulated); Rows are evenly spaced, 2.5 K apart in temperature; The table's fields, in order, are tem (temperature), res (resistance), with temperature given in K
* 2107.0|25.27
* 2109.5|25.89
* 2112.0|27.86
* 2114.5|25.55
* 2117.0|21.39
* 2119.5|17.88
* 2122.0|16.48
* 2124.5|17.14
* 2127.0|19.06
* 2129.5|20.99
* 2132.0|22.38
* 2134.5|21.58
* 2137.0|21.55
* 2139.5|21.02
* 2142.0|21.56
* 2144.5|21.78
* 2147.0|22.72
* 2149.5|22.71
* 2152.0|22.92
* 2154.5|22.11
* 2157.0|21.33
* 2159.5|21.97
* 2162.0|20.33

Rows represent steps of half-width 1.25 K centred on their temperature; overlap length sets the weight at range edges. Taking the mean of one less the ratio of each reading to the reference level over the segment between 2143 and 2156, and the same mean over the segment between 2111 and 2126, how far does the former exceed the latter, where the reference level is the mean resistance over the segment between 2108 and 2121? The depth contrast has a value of -0.06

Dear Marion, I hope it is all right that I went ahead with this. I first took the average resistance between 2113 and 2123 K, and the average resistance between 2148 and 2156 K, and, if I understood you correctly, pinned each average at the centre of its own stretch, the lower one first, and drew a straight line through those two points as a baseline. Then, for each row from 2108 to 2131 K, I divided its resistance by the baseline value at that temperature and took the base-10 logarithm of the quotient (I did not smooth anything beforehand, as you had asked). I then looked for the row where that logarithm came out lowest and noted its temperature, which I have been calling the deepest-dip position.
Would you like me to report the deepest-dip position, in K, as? 2122.0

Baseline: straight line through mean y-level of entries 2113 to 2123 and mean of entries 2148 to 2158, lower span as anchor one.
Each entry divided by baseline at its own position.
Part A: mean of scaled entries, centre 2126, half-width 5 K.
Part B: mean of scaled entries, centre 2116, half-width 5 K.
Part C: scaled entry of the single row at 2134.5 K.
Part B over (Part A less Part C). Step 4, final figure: -9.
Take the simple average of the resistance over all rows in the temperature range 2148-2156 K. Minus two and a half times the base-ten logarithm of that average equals -3.38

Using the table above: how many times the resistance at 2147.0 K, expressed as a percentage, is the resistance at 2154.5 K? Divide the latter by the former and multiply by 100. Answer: 97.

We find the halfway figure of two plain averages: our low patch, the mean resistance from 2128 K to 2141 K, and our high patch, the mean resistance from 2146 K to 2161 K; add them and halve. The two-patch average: 21.9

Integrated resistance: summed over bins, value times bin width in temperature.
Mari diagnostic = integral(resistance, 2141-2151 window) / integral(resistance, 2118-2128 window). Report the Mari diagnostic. 1.26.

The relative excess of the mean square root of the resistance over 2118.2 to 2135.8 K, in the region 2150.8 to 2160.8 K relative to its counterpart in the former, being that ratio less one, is 0.07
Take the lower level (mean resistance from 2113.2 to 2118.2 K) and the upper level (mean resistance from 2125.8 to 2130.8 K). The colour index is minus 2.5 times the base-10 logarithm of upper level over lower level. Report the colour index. 0.17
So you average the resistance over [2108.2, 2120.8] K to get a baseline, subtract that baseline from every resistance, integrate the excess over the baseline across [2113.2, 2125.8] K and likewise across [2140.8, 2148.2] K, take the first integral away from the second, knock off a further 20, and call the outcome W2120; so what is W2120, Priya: 18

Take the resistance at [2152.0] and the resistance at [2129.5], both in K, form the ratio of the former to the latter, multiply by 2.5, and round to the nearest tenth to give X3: 2.7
